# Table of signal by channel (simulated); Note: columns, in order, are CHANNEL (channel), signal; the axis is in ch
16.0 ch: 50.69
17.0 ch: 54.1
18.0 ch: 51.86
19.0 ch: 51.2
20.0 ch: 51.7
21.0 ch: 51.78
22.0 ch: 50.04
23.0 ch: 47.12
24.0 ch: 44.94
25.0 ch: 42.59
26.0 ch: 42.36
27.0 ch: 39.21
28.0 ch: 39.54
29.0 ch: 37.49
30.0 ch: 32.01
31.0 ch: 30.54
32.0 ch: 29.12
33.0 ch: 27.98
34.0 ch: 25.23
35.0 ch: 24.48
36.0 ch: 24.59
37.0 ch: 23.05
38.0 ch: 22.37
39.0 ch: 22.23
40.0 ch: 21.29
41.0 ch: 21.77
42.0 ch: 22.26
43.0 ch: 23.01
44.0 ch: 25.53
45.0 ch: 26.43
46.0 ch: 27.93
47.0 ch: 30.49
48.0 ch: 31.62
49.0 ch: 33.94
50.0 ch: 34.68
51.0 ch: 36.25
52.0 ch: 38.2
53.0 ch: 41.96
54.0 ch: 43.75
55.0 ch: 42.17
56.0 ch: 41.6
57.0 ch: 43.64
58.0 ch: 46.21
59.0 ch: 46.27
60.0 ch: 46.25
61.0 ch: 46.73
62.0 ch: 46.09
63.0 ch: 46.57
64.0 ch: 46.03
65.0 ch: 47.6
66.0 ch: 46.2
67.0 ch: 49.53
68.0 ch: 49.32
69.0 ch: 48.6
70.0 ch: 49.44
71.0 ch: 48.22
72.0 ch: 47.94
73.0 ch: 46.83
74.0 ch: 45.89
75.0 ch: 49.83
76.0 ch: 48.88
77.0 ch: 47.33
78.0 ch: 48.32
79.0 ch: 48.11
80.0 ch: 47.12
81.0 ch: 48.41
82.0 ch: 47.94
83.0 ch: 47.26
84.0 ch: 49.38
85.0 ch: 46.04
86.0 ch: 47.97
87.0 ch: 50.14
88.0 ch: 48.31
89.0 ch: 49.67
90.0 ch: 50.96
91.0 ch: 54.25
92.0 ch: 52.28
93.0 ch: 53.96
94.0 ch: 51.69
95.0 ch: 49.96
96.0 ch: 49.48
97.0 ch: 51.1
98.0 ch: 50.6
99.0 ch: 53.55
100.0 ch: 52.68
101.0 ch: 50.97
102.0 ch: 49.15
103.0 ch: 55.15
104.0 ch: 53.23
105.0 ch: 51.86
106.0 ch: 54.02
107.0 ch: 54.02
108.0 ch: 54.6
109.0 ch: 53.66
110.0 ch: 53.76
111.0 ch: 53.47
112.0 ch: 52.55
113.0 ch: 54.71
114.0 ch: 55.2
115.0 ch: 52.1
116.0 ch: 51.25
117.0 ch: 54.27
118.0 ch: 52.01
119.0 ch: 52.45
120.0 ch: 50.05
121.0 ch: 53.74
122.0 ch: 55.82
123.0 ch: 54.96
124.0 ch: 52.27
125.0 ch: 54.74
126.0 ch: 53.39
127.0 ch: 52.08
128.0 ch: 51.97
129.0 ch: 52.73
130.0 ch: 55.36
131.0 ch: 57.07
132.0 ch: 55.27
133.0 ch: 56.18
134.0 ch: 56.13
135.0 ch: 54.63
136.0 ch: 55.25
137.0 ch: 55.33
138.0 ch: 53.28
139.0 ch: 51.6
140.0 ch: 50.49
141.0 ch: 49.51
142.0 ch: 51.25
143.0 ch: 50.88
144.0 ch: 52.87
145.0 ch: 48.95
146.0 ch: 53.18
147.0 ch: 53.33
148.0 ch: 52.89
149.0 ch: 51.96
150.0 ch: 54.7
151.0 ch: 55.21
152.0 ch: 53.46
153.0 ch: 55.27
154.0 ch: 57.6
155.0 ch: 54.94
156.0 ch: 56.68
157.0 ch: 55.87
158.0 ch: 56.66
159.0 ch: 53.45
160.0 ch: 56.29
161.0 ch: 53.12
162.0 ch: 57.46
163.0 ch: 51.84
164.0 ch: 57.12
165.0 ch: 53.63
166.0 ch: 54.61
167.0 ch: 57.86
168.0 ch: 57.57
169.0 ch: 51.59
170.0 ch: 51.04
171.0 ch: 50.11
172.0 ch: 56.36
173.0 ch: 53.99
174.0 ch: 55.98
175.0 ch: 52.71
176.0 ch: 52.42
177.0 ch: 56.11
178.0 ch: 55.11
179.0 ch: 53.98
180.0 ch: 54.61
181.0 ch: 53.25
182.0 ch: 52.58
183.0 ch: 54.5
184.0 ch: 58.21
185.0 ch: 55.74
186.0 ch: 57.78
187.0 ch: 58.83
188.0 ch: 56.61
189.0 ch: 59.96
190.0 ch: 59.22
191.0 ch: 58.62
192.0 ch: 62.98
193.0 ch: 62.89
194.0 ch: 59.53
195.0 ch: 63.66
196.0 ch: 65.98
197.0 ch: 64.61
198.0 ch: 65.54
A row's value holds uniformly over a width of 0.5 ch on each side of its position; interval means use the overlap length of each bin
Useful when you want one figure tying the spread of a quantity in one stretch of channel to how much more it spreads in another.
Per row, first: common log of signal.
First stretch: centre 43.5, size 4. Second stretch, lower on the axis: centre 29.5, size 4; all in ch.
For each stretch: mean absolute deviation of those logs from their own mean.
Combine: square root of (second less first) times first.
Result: 0.021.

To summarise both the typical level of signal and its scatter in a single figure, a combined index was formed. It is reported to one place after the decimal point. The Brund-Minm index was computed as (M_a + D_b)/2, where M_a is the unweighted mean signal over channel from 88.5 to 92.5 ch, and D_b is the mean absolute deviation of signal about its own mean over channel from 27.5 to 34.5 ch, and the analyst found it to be 27.9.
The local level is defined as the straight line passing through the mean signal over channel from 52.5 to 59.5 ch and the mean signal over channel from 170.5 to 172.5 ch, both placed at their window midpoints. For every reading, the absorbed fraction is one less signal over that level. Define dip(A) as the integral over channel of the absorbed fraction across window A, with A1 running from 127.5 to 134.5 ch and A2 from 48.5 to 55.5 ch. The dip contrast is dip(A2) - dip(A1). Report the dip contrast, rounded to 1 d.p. 1.5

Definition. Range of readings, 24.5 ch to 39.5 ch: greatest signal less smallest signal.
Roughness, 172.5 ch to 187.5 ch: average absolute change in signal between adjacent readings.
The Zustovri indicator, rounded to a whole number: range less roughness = 19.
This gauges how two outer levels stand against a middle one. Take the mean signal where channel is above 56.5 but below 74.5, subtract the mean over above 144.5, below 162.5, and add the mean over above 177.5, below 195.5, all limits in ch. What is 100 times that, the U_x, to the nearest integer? 5024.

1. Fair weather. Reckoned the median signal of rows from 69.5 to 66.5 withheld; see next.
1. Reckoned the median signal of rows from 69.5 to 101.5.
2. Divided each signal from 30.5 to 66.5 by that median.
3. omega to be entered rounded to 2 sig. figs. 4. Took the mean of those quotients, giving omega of 0.69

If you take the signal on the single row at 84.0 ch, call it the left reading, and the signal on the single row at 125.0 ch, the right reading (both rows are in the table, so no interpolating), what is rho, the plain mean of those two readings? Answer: 52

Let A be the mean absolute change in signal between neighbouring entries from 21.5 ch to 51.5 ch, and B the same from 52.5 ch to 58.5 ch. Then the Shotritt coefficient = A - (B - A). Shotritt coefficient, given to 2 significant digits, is 1.4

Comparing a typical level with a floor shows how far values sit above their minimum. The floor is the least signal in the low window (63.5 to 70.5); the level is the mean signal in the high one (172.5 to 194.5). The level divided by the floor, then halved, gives 0.6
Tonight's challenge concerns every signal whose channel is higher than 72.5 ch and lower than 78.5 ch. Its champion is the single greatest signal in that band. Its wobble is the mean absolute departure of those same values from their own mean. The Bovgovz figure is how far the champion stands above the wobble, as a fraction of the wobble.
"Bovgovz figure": 42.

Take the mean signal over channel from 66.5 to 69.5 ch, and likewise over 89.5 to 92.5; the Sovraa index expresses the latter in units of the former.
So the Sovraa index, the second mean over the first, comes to 1.07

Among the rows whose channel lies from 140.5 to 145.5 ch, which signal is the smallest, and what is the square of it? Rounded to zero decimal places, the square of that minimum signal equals 2396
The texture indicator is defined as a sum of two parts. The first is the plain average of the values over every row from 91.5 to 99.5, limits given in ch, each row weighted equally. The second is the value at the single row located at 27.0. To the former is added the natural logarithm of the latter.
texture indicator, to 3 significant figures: 55.2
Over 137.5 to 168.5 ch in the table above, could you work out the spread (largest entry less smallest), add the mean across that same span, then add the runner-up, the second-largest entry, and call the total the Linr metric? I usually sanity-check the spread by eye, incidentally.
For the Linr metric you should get 120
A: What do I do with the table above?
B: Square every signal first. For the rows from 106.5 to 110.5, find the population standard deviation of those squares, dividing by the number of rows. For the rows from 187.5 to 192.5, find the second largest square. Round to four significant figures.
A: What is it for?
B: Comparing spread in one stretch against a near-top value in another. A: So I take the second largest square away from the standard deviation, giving -3556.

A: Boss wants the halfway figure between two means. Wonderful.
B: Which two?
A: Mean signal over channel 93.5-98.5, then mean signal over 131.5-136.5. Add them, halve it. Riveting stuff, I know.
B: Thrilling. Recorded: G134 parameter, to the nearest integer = 53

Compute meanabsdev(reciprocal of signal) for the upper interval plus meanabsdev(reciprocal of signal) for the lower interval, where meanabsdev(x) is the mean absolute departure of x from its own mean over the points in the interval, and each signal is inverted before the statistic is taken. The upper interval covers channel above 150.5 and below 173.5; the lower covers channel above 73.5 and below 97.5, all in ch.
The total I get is 0.001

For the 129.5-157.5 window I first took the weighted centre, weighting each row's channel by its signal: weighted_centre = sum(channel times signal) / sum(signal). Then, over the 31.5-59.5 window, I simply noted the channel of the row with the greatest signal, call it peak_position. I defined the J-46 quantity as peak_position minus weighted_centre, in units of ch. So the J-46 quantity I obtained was -84.5 ch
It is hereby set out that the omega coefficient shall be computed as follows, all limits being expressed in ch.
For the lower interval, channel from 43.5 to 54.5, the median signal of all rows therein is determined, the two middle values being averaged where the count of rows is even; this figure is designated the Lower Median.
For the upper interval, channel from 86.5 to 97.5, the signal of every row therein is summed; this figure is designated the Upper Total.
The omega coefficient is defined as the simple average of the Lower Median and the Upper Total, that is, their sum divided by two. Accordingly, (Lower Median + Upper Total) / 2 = 298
